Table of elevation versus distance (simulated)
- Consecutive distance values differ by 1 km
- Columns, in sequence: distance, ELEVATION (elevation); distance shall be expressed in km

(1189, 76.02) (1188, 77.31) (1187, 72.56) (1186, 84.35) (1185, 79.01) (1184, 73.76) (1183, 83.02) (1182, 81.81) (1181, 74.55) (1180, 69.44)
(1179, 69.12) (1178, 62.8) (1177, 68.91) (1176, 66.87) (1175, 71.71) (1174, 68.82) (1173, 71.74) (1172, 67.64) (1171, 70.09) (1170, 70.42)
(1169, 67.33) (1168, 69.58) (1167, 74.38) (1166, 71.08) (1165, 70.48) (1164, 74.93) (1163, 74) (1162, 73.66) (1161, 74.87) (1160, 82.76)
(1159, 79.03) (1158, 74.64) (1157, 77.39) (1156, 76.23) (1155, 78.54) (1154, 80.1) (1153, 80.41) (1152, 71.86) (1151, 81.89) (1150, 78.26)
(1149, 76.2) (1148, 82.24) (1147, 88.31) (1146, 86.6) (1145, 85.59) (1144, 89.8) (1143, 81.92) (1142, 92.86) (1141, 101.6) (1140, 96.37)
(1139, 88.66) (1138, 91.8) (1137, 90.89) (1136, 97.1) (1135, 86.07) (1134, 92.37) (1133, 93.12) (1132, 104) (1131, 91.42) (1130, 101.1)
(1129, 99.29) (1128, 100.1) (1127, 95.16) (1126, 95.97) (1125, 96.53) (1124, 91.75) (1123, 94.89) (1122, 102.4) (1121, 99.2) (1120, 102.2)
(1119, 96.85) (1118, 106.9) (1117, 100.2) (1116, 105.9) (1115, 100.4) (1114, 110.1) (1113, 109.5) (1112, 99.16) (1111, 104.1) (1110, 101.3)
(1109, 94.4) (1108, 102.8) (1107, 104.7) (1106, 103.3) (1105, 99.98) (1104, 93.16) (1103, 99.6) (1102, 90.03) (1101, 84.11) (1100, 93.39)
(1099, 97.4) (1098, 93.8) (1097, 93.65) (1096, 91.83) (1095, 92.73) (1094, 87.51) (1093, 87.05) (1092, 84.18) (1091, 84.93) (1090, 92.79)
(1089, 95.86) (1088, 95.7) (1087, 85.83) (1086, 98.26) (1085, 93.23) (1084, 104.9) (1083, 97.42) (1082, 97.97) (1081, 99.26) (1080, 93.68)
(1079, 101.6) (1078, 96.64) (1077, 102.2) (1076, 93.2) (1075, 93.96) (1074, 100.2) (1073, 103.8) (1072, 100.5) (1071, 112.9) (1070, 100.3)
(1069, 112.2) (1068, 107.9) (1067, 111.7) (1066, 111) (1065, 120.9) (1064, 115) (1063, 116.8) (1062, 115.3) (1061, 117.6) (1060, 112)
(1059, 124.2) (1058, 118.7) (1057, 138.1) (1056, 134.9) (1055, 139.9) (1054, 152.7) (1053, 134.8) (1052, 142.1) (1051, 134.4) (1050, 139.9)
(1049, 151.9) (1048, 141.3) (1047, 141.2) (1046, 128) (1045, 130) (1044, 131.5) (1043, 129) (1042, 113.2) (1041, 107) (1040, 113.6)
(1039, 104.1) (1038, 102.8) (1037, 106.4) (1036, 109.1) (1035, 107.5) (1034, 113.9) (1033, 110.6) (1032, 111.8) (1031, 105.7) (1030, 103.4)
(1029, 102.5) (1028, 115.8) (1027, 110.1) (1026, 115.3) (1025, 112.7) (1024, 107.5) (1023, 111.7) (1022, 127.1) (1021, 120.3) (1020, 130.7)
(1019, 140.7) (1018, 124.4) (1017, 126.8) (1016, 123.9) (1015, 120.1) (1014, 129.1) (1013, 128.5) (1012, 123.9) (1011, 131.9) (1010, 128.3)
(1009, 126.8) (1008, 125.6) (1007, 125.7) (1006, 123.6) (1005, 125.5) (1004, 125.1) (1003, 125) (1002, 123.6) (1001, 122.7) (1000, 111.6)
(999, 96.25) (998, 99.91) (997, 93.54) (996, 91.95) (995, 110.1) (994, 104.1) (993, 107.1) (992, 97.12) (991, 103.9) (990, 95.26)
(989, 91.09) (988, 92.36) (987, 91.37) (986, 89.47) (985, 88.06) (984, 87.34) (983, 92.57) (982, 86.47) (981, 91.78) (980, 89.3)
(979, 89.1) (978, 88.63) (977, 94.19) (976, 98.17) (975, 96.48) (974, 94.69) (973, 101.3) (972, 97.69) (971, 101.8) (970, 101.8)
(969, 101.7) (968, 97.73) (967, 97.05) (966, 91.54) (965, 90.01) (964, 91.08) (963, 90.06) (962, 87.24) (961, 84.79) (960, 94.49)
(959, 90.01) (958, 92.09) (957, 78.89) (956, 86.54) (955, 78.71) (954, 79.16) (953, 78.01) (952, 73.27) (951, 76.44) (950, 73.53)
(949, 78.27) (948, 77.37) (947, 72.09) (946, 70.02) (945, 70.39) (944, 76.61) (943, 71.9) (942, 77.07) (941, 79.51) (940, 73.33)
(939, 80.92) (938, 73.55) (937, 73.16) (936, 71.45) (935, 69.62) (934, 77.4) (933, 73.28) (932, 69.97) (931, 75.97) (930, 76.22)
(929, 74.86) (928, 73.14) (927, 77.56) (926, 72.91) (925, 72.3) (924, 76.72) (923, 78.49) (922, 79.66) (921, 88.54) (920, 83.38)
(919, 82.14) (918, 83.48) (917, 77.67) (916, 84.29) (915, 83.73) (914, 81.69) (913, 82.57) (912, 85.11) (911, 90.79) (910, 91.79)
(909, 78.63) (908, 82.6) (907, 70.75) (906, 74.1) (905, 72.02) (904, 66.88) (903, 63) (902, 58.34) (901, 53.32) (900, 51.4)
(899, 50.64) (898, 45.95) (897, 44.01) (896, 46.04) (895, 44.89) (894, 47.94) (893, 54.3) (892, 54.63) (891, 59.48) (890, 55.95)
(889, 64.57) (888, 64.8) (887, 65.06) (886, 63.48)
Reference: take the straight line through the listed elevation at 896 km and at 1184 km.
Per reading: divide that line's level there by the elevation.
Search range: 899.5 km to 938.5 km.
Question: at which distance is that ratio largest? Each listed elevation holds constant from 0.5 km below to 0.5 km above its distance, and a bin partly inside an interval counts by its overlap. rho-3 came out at 900 km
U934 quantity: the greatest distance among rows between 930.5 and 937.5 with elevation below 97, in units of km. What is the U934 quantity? 937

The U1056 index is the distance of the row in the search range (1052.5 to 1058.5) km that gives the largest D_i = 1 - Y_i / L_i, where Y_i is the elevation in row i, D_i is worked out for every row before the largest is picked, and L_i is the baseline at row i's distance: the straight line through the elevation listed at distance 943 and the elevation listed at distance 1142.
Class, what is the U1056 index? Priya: 1058 km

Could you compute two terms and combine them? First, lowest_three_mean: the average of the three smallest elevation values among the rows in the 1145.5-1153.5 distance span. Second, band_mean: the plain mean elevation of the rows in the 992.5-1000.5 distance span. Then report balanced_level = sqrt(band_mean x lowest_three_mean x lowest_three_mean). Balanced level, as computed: 761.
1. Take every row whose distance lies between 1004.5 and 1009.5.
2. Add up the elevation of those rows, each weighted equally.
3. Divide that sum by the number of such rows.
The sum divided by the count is 125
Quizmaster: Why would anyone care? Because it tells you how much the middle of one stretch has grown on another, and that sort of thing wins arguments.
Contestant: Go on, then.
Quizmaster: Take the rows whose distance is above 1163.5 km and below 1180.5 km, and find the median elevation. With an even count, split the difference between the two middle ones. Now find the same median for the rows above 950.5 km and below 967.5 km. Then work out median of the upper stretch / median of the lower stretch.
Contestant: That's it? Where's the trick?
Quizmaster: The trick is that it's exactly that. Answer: 0.80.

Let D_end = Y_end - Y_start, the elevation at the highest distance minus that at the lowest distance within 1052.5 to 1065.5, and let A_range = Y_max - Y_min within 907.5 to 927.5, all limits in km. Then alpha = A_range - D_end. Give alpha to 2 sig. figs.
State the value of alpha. 33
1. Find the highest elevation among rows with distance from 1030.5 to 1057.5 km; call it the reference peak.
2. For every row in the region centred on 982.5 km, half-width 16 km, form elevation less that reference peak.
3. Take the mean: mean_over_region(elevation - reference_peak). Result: -57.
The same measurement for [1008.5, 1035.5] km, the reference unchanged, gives -34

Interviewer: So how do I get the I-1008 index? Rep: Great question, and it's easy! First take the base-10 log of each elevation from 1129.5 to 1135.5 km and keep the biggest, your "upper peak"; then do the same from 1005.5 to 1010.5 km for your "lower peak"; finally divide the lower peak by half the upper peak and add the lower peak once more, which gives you 4.20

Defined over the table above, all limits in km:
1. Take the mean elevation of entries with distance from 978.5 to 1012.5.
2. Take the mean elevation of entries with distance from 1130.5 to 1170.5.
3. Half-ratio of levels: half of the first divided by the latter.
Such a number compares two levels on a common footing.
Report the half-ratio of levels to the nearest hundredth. 0.64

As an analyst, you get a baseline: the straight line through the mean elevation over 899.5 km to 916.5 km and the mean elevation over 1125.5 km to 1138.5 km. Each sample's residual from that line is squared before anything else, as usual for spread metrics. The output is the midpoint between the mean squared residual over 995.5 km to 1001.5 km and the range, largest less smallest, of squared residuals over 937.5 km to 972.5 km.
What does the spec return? 480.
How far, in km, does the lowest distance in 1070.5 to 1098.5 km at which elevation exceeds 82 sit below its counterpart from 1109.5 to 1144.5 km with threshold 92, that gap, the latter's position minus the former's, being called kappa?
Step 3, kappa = 39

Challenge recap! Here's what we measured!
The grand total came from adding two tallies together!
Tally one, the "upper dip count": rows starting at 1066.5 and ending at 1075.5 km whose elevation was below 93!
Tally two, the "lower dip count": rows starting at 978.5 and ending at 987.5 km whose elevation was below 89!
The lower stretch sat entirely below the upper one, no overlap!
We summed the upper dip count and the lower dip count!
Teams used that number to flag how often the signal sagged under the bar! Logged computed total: 3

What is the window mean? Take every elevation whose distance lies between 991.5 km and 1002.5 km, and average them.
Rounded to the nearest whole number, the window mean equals 105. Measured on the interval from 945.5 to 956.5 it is 77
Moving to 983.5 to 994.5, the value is 95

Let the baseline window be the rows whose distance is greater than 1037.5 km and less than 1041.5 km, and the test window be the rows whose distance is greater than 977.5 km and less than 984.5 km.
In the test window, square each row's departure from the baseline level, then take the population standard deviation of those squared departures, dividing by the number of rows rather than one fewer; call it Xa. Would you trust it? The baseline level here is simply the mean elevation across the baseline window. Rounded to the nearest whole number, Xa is 71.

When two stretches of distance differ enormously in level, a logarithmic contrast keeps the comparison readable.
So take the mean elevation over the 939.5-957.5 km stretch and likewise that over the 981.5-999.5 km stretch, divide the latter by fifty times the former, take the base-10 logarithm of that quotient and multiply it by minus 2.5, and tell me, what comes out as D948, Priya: 4.0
